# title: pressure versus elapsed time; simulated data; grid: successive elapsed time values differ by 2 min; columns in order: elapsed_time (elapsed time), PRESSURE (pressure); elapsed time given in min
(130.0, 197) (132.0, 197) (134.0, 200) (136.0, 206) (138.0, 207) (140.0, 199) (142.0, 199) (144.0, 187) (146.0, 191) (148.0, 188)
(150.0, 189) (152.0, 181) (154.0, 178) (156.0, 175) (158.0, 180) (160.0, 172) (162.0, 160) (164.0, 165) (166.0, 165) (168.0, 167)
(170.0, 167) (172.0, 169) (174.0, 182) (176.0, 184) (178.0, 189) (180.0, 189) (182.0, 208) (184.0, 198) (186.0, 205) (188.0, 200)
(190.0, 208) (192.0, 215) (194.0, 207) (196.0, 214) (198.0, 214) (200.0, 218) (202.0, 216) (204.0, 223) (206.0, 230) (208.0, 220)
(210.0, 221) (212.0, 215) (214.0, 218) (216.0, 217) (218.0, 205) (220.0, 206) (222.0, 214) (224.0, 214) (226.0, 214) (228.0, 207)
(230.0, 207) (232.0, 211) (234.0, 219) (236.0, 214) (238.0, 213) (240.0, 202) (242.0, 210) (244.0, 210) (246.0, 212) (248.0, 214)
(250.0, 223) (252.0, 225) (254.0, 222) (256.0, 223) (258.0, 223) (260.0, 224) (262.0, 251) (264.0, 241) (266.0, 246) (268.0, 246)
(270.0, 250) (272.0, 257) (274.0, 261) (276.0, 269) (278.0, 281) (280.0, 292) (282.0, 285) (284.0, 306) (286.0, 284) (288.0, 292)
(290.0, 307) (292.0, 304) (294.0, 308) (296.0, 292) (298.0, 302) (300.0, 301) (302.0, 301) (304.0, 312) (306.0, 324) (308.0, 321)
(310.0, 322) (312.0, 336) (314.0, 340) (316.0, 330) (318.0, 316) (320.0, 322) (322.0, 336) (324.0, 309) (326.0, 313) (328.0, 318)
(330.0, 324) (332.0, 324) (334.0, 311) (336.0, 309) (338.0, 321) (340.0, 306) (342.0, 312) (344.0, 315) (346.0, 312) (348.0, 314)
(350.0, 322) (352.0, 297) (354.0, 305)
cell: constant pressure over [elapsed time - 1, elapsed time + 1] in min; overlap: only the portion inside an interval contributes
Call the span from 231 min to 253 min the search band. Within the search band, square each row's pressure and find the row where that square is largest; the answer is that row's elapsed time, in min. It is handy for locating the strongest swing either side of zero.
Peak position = 252.0 min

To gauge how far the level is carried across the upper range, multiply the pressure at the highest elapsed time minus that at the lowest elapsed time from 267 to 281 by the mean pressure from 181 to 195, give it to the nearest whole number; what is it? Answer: 9469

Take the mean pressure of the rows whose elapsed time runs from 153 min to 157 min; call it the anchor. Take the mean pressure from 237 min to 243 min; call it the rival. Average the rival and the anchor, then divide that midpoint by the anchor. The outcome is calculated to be 1.09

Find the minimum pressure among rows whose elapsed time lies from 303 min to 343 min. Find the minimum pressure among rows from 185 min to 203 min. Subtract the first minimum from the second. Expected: -106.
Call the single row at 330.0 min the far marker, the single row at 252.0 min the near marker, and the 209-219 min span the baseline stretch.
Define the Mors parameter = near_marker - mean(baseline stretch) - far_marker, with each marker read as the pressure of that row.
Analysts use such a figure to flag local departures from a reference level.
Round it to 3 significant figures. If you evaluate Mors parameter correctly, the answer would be -314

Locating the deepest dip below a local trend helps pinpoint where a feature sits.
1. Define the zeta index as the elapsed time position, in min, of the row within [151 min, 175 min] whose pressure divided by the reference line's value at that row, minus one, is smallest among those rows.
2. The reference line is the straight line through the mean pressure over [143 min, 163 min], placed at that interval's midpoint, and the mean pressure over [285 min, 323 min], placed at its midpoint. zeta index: 162.0 min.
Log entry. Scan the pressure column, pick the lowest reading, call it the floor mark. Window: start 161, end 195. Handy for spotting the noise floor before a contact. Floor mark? 160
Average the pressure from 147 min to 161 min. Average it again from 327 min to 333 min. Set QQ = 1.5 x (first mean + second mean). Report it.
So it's 754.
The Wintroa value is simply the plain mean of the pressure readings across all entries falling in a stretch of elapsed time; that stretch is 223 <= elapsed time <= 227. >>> 214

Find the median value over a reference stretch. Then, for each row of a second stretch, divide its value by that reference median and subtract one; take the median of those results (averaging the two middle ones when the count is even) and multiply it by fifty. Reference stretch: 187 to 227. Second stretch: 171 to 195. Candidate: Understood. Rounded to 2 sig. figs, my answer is -3.6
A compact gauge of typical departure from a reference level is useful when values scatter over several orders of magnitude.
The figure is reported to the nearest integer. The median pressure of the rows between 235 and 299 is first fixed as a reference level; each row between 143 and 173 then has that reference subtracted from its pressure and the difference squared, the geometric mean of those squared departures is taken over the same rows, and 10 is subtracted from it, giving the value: 5135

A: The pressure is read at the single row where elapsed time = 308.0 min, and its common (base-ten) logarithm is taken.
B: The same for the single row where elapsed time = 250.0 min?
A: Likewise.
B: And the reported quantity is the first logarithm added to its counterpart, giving 4.855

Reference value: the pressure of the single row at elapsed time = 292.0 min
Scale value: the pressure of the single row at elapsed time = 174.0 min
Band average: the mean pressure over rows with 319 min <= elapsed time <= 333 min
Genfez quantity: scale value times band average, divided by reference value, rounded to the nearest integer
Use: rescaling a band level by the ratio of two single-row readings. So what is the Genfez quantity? 192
